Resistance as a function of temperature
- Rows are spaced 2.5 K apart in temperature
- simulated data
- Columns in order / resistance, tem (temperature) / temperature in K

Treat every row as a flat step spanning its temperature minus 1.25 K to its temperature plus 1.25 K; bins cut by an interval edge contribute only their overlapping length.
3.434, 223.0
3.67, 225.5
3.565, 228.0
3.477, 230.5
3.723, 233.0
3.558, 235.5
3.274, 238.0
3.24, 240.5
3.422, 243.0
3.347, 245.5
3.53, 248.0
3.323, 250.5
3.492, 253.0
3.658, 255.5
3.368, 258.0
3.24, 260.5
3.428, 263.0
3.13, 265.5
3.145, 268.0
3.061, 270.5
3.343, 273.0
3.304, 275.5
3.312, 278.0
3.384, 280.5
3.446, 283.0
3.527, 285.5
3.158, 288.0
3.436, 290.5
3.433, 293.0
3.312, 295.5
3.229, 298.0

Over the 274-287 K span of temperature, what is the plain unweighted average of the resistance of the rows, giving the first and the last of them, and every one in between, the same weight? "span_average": 3.39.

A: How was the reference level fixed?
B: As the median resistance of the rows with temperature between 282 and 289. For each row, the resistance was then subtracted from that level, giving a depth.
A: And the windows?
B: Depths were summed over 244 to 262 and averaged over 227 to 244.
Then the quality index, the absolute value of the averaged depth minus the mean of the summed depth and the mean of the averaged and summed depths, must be 0.14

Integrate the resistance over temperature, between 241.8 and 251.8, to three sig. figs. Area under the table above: 34.1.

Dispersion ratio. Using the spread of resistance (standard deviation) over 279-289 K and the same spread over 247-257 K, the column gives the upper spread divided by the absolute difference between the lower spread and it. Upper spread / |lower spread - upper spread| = 8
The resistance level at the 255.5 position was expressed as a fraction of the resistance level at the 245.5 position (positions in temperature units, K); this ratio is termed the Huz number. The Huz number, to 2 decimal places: 1.09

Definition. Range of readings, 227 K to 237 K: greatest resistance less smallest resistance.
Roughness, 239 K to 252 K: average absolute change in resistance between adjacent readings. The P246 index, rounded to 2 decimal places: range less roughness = 0.08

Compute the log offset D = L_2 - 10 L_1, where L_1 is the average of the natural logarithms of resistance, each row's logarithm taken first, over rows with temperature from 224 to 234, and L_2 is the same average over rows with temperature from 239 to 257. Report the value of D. -11.6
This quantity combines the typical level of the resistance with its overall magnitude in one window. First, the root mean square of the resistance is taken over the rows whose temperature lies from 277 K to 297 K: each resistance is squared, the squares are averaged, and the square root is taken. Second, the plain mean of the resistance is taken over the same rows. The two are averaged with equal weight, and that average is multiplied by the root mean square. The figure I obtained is 11.4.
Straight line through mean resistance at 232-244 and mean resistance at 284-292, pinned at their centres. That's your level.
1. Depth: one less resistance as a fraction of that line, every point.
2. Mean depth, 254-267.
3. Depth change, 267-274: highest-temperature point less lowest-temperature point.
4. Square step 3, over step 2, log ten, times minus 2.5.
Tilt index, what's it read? 1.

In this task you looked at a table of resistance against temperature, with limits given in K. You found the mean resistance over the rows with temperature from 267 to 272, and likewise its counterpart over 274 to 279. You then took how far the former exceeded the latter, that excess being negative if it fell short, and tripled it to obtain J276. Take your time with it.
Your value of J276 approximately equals -0.6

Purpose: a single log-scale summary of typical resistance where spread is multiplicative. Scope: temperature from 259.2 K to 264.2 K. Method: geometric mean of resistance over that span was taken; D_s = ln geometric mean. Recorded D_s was 1.20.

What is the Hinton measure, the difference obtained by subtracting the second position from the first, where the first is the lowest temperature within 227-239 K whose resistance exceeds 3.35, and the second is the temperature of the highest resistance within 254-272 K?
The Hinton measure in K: -27.5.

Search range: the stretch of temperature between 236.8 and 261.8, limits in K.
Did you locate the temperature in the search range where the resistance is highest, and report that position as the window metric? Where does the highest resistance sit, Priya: 255.5 K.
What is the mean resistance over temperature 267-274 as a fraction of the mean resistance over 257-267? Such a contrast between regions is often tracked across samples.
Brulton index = 0.97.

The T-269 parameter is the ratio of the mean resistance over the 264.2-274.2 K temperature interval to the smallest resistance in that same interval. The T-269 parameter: 1.04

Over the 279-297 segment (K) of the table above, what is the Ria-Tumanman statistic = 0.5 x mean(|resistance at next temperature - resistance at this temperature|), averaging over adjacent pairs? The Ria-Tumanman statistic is 0.076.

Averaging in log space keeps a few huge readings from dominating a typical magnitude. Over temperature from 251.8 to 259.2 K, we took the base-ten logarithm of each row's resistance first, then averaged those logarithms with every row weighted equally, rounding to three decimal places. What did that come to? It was 0.545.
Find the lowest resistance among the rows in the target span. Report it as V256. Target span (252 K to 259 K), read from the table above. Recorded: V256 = 3.368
